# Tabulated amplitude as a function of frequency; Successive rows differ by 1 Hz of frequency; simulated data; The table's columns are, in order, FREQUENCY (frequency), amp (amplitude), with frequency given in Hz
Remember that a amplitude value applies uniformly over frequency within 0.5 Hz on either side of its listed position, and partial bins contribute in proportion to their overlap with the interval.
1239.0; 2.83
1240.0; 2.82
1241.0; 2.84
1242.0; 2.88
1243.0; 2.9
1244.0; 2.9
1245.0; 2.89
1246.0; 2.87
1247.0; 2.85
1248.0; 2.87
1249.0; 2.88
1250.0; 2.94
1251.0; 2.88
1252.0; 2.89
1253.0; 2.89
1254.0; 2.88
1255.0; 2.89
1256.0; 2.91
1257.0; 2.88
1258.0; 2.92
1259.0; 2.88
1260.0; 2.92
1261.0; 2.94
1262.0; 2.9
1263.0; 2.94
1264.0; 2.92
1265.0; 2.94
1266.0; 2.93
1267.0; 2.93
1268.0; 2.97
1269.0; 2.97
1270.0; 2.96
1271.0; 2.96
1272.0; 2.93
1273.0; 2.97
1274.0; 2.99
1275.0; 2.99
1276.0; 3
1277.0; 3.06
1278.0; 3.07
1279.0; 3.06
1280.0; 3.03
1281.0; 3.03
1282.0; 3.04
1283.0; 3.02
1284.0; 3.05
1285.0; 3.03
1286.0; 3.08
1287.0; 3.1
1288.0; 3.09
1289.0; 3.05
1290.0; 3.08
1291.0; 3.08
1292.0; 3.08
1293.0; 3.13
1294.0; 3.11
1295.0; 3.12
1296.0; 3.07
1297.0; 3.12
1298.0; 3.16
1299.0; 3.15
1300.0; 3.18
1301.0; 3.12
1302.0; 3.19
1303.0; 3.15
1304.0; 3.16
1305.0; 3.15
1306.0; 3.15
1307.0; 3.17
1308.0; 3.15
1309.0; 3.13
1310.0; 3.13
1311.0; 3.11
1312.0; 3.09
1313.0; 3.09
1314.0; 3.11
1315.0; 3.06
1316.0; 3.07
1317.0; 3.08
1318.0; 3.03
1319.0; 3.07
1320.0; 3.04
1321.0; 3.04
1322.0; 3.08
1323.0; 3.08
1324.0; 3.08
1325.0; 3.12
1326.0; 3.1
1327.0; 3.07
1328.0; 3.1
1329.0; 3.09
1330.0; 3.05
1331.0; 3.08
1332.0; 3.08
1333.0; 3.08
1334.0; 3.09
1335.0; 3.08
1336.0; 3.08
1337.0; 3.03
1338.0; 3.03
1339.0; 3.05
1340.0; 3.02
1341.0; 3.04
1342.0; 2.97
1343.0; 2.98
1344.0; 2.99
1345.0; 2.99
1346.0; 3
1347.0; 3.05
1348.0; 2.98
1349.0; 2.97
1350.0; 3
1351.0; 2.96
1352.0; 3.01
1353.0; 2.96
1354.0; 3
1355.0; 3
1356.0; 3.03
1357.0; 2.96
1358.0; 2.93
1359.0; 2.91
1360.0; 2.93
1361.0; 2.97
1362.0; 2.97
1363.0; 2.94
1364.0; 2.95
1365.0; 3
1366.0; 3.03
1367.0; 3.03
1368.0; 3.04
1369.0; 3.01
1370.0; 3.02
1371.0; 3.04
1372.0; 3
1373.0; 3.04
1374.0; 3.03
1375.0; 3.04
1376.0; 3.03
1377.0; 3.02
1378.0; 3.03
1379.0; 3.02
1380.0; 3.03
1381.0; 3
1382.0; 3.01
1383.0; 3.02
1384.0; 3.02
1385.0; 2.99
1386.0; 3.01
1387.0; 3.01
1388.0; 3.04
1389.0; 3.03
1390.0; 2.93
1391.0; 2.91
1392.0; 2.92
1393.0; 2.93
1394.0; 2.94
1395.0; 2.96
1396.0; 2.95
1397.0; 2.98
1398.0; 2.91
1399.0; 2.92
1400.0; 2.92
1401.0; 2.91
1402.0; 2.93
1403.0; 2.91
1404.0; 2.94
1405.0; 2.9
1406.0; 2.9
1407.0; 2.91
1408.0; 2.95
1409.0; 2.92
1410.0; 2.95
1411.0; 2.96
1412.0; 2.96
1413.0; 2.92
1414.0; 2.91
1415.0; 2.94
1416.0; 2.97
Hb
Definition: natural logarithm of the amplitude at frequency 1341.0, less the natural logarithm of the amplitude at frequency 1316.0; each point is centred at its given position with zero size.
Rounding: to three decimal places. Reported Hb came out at -0.010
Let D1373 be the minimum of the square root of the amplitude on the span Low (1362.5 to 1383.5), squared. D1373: 2.94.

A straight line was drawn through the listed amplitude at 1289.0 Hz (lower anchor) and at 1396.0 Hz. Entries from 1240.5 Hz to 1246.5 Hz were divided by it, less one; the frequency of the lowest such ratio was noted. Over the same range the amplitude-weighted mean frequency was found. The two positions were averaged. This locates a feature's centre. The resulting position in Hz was 1242.3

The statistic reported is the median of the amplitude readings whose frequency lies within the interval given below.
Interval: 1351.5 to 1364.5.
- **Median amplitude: 2.96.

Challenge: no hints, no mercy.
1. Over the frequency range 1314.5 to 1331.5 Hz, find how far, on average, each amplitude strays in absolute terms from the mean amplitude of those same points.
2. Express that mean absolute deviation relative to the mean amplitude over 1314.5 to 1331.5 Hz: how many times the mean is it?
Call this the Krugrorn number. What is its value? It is 0.0059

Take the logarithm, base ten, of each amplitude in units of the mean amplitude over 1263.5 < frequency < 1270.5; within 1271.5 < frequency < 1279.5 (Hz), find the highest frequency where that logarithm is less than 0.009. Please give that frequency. 1276.0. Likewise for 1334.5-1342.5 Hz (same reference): 1342.0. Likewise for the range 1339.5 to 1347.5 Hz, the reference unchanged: 1346.0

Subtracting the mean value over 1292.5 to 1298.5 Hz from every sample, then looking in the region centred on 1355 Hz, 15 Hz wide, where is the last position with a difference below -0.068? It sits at 1362.0 Hz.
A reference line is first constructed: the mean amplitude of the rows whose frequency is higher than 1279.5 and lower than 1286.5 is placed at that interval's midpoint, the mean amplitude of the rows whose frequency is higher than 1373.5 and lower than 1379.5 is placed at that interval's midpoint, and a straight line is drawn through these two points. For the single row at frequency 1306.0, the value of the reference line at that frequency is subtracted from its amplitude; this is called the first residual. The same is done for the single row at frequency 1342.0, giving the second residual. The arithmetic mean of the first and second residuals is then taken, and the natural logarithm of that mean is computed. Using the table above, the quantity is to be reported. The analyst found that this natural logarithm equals -3.68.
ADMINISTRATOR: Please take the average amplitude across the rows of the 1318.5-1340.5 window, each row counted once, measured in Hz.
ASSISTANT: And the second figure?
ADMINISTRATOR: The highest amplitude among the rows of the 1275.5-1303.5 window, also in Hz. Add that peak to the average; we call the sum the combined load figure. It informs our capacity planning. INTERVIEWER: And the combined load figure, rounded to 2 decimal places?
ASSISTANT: 6.26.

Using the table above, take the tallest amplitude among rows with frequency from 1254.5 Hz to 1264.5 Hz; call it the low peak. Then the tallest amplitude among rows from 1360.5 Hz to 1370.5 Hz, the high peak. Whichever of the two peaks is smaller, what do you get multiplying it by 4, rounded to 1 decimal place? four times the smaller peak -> 11.8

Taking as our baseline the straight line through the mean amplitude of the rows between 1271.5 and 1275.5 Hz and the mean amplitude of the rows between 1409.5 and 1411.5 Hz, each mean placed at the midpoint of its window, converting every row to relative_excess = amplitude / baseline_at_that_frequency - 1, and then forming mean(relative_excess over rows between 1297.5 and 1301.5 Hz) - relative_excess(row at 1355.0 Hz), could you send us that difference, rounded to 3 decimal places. 0.049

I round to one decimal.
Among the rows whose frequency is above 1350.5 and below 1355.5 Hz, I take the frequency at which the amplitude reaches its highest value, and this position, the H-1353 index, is 1352.0 Hz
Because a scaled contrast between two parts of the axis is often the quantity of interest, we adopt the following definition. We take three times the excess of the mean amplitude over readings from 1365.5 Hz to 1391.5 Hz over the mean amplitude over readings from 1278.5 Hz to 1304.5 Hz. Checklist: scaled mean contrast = -0.24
